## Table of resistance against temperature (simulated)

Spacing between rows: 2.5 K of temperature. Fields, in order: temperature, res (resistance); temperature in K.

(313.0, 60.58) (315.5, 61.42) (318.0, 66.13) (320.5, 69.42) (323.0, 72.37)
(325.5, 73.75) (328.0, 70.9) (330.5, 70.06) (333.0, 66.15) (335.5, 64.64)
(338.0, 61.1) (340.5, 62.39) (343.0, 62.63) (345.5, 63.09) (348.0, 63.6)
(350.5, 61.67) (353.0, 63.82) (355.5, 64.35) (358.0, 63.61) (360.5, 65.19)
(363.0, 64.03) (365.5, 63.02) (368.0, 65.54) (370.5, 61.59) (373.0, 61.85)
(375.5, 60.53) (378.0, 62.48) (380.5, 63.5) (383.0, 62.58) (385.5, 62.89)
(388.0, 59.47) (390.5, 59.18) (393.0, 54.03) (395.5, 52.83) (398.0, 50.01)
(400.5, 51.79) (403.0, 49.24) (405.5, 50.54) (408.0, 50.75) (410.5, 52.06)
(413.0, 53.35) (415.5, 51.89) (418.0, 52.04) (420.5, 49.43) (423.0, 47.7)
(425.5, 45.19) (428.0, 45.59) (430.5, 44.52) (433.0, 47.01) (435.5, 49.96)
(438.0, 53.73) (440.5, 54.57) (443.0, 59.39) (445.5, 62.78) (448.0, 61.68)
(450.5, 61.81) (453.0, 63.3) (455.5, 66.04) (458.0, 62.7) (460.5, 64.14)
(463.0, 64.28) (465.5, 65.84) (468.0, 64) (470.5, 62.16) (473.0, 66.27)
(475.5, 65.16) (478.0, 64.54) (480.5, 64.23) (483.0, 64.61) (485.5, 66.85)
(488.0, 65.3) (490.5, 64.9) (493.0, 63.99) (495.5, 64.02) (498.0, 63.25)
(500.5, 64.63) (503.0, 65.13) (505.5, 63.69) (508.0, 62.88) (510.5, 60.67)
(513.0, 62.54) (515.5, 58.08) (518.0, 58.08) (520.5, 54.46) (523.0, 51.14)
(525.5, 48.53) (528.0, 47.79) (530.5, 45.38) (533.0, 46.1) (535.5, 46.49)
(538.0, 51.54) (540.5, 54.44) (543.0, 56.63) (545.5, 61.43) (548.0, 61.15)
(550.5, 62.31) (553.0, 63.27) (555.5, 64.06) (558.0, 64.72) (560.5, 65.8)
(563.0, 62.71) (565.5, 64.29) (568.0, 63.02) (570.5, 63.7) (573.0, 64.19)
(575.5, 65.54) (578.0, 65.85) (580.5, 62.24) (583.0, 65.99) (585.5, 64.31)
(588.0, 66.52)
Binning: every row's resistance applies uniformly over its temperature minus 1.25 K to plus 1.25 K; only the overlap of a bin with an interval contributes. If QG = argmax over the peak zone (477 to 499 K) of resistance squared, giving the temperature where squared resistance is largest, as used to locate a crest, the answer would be 485.5 K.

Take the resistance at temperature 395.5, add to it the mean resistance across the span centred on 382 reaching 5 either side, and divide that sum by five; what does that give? 23.1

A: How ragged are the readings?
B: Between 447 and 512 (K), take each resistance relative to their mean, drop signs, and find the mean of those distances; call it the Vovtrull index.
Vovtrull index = 1.1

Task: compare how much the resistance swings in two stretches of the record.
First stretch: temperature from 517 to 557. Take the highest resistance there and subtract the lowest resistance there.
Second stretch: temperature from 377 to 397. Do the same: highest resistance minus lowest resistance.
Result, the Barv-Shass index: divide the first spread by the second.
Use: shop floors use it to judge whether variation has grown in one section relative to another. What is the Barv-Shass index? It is 1.8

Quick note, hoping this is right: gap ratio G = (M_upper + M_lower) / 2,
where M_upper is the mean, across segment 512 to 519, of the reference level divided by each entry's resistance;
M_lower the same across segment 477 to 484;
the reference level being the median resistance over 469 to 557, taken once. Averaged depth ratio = 1.01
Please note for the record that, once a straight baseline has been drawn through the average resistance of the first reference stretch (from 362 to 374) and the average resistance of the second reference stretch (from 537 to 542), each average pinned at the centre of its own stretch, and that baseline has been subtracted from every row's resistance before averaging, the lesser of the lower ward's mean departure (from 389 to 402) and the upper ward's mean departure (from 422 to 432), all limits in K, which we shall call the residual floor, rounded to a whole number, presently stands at -14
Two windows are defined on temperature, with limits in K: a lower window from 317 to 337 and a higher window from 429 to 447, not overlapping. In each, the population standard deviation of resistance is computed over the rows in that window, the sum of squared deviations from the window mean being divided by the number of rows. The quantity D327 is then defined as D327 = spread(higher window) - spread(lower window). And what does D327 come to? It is 3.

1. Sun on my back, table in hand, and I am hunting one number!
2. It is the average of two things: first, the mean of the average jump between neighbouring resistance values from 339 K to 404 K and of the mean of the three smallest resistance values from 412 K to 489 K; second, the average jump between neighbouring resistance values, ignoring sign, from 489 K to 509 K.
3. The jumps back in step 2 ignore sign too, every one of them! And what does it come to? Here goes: 12.1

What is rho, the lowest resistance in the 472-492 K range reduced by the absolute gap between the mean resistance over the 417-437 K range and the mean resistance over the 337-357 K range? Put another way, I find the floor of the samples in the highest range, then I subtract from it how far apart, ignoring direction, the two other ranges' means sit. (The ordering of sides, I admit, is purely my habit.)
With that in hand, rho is 49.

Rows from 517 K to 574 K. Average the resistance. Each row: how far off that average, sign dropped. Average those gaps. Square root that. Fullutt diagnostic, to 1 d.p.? 2.5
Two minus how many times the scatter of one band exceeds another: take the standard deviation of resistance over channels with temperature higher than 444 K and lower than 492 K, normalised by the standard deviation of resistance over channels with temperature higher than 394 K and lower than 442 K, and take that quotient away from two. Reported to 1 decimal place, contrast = 1.5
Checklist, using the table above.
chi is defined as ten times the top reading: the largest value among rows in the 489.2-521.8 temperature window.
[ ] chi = 651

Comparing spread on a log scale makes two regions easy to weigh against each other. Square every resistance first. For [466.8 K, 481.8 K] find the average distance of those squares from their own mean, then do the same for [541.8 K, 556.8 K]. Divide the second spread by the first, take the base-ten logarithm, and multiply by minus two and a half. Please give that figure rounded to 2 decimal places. -0.62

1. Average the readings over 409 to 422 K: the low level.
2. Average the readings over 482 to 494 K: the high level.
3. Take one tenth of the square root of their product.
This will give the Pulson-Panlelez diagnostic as 5.8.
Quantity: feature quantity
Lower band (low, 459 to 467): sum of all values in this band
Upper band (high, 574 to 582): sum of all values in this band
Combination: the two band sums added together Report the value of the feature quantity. 388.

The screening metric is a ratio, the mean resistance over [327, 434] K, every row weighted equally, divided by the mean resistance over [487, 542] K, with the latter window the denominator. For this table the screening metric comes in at 1.01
